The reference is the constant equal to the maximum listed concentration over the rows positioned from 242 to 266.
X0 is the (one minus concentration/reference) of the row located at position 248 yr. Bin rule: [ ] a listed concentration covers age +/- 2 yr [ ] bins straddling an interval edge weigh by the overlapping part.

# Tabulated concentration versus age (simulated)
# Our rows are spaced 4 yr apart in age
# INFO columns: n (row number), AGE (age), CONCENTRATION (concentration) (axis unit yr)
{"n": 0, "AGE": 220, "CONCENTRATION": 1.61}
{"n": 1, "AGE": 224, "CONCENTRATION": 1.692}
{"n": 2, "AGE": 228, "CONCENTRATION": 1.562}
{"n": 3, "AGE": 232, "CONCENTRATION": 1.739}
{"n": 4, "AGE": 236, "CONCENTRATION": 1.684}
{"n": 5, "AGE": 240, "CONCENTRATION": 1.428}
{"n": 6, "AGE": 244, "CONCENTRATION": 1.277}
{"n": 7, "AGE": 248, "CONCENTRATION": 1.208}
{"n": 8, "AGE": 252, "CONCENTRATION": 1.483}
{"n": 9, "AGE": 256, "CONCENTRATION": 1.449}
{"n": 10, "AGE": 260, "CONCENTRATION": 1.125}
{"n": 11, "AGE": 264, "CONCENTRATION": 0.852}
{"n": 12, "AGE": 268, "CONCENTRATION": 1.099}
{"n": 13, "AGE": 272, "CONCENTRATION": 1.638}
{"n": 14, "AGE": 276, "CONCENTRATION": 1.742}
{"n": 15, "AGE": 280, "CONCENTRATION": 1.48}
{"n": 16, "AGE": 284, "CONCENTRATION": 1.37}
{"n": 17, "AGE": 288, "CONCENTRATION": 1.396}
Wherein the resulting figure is 0.19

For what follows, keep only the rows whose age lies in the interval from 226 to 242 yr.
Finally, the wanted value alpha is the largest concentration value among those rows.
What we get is 1.739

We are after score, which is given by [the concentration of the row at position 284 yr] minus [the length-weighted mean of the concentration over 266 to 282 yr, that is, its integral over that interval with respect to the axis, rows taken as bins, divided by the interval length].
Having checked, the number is -0.1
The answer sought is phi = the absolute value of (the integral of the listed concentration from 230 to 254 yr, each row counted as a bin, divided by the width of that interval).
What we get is 1.47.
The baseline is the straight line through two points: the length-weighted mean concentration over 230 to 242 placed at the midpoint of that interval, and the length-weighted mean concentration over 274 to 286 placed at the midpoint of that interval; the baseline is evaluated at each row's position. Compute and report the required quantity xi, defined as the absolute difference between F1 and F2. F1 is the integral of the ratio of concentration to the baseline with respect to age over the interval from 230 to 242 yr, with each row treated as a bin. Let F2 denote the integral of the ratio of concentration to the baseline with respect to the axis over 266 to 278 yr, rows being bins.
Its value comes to 0.4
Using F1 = 12.0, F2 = 11.6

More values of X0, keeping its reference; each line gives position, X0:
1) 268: 0.26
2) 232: -0.17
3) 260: 0.24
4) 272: -0.10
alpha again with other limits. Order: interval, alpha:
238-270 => 1.483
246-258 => 1.483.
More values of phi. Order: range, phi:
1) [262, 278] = 1.33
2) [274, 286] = 1.53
